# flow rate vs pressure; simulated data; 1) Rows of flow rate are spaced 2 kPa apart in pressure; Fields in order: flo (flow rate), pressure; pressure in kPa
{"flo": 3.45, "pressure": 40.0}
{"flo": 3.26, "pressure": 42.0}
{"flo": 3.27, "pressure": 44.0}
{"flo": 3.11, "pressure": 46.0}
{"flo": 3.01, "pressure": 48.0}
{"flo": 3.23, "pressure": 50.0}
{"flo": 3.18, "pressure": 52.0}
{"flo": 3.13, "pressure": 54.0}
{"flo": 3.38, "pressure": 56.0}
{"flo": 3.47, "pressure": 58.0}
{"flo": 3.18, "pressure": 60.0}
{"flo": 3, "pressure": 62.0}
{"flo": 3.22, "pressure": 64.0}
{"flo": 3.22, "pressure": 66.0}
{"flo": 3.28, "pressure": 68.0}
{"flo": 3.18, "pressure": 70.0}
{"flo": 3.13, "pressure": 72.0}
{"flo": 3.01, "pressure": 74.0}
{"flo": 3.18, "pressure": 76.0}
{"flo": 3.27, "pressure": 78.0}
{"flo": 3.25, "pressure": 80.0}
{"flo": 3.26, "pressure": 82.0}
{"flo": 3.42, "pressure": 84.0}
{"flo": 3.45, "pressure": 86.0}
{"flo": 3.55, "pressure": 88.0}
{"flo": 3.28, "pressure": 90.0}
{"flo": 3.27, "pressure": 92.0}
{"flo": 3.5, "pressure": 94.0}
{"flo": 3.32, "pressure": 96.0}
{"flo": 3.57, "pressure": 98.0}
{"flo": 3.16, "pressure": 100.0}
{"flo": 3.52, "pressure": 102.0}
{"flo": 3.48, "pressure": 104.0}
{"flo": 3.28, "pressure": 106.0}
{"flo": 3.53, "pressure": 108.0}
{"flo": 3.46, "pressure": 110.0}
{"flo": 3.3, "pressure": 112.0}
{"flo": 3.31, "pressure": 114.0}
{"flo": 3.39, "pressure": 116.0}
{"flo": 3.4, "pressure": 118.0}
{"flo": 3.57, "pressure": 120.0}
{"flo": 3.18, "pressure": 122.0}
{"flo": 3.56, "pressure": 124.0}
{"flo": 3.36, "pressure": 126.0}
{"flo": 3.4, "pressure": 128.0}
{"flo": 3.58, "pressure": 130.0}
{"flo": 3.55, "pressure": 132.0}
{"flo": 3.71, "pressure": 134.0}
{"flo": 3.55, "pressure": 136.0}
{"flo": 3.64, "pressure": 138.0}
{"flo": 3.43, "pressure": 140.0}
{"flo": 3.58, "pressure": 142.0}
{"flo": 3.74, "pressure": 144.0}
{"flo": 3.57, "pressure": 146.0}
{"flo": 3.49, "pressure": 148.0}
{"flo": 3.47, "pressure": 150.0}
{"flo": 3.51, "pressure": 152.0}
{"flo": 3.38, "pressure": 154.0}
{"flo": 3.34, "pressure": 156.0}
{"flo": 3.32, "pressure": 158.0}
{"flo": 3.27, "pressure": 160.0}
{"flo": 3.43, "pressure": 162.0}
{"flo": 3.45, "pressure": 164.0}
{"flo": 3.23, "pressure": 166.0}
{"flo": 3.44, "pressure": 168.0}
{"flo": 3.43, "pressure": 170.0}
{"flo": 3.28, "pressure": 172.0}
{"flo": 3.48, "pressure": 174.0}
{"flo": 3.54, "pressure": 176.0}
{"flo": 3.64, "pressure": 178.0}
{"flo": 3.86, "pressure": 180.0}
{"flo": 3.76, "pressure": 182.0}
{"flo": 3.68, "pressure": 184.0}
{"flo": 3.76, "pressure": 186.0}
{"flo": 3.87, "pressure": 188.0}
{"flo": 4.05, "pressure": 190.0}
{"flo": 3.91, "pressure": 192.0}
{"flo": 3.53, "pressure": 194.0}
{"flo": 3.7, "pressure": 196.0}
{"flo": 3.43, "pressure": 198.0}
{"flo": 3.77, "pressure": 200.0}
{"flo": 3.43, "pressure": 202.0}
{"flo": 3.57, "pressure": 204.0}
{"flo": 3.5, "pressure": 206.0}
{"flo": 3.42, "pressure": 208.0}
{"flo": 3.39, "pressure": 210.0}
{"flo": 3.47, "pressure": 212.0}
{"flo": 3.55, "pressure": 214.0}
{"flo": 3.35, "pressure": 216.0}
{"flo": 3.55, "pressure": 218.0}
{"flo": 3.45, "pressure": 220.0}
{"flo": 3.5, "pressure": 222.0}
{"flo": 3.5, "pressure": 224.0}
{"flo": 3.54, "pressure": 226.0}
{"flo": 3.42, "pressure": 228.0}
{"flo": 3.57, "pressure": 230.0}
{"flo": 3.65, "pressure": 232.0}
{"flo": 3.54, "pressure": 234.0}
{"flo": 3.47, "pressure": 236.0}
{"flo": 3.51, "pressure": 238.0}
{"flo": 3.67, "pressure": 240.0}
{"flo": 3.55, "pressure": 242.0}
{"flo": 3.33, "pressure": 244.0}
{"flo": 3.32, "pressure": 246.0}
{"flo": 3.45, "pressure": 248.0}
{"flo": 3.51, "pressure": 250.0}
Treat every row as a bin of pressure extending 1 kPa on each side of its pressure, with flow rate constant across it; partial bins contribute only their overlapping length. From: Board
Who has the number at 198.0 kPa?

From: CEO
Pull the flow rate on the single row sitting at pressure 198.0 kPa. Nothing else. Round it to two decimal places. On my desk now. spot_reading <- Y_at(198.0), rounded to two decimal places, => 3.43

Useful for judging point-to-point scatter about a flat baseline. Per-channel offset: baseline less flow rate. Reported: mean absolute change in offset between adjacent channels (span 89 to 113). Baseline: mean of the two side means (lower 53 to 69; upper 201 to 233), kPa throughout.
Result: 0.196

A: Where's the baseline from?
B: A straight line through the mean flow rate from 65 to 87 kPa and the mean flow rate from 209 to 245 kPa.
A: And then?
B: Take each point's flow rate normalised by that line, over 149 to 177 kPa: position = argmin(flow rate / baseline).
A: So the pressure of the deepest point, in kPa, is 166.0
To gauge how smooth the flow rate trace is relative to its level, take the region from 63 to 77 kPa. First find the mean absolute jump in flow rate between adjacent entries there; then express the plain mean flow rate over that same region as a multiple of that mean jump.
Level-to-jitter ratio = 38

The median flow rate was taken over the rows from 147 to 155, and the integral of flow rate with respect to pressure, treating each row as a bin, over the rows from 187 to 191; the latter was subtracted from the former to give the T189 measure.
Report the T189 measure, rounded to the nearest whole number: -12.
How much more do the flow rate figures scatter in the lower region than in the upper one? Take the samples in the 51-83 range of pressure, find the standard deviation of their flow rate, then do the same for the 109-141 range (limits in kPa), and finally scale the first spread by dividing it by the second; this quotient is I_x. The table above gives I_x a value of 0.84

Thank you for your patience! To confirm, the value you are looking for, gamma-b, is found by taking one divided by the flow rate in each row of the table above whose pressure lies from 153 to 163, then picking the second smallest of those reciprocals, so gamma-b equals 0.296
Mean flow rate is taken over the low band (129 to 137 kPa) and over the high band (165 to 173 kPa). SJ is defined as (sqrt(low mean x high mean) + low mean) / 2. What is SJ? 3.53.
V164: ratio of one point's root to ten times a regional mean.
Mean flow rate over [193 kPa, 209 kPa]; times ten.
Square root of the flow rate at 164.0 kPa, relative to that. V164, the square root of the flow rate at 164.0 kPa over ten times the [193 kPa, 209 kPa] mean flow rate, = 0.0524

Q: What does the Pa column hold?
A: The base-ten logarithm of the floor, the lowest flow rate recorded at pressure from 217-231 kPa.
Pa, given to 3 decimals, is 0.534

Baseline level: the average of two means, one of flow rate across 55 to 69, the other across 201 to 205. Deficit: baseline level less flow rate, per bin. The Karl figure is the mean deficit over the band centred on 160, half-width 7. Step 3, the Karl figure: 0.03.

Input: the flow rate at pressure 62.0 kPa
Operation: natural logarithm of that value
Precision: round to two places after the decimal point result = 1.10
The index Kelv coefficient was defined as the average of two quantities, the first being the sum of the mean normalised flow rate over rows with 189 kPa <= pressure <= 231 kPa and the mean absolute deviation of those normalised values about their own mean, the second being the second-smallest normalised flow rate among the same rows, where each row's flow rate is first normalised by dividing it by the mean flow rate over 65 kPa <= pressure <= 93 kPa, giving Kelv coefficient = 1.08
